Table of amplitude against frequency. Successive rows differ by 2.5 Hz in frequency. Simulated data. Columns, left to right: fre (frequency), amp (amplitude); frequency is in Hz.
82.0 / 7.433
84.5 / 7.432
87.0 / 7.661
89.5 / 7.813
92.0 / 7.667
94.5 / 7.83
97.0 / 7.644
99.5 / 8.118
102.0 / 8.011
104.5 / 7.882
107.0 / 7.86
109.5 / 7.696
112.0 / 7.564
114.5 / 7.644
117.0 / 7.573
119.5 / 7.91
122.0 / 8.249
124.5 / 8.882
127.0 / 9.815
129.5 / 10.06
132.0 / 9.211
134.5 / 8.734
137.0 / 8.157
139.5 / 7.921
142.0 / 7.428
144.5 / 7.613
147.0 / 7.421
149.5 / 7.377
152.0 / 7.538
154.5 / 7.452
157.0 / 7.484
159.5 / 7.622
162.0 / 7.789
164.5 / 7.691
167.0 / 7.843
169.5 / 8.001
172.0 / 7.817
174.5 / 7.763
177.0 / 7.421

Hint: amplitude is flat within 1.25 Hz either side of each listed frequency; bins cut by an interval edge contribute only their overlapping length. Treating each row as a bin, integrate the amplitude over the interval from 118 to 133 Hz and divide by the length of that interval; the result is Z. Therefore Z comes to 9.0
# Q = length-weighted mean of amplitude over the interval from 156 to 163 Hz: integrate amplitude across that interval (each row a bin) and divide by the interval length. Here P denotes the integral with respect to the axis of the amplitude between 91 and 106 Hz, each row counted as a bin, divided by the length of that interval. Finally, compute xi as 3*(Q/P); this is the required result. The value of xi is 2.9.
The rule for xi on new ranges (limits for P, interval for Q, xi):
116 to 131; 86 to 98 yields 2.6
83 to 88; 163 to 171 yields 3.1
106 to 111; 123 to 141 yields 3.5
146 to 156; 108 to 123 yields 3.1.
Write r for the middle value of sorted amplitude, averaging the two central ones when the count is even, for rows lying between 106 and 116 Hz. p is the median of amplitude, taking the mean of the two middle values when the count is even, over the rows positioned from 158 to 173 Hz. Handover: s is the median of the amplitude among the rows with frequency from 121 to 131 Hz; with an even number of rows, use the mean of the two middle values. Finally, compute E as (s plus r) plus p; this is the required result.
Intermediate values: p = 7.80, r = 7.67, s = 9.35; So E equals 24.8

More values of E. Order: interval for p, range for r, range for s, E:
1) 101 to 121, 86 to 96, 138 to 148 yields 23.0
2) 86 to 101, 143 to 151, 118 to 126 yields 23.4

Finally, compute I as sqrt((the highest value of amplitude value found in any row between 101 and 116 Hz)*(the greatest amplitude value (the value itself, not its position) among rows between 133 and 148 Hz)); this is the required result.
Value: 8.4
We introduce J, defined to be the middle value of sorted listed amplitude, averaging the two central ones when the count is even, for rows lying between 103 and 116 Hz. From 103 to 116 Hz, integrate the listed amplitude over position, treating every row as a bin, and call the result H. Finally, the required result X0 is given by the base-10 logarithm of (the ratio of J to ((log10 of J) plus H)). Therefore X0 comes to -1.12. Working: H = 101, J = 7.70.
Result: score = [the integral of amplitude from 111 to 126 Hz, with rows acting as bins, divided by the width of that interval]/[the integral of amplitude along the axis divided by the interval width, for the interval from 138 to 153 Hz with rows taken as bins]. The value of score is 1.06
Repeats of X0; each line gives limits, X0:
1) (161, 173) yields -1.08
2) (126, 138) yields -1.08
